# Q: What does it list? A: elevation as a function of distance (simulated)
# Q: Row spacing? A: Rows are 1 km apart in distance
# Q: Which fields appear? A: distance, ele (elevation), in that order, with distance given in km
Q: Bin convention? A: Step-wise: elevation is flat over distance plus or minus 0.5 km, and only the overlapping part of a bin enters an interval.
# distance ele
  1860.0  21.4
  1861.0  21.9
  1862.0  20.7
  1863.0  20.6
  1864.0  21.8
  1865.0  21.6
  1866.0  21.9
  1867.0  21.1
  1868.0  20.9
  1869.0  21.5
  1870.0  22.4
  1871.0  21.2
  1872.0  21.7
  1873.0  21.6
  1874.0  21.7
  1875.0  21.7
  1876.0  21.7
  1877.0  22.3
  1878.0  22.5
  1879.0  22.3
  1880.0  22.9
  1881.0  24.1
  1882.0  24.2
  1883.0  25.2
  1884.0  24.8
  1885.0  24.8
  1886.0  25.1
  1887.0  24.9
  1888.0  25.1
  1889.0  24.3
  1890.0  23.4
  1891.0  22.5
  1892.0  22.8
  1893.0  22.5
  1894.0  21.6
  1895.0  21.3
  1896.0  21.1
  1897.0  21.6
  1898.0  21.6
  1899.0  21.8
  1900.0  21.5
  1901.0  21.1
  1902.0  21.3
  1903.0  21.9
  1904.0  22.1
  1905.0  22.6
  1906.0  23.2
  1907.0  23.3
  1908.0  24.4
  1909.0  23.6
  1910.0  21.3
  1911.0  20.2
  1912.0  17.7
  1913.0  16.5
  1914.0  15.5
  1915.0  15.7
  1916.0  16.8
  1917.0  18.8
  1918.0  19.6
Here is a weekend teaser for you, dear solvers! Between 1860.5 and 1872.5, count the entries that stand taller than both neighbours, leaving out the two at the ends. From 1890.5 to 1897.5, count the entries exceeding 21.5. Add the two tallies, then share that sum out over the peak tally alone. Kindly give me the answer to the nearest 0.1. 2.7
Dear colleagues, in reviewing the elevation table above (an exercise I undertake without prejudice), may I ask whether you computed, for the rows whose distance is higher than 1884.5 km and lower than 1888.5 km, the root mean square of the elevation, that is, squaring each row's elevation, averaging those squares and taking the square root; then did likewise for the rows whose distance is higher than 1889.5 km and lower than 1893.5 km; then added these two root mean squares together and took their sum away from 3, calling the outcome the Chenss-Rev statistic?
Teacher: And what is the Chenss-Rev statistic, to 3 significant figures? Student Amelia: -44.8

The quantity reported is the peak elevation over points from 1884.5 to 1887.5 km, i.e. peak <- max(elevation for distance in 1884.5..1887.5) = 25.1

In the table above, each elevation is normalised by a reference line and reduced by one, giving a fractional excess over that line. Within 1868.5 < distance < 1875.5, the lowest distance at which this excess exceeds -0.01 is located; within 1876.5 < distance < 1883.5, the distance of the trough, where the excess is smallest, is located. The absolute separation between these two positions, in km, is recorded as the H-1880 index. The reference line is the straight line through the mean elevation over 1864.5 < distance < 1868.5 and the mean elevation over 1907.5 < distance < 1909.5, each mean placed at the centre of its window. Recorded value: 10 km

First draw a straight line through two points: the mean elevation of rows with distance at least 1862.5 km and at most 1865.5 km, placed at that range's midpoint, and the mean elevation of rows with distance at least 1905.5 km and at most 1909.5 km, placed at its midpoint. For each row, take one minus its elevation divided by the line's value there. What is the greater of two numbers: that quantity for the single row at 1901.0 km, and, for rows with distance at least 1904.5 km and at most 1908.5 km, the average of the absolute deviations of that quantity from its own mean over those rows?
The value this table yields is 0.094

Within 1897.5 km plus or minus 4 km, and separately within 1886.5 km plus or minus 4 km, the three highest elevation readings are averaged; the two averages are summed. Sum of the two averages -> 46.8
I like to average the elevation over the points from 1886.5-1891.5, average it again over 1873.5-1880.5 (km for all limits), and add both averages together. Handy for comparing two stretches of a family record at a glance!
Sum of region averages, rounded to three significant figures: 46.2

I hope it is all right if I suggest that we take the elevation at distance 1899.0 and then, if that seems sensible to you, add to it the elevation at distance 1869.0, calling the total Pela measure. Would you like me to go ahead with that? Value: 43.3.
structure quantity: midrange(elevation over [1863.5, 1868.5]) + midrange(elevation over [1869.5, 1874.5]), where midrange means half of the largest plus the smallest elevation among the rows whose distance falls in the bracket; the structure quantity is 43.2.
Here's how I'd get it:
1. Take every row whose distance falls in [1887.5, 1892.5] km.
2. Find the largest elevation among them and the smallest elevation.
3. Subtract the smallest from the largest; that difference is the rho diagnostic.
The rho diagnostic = 2.6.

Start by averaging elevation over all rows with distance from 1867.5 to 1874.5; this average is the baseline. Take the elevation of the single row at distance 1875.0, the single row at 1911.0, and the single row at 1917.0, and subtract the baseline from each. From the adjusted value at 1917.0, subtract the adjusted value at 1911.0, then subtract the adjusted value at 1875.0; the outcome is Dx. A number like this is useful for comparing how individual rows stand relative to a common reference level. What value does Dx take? -1.5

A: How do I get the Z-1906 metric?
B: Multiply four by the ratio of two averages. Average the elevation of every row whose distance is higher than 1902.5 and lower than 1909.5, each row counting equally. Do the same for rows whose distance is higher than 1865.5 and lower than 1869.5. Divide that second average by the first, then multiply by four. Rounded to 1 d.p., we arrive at 3.7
